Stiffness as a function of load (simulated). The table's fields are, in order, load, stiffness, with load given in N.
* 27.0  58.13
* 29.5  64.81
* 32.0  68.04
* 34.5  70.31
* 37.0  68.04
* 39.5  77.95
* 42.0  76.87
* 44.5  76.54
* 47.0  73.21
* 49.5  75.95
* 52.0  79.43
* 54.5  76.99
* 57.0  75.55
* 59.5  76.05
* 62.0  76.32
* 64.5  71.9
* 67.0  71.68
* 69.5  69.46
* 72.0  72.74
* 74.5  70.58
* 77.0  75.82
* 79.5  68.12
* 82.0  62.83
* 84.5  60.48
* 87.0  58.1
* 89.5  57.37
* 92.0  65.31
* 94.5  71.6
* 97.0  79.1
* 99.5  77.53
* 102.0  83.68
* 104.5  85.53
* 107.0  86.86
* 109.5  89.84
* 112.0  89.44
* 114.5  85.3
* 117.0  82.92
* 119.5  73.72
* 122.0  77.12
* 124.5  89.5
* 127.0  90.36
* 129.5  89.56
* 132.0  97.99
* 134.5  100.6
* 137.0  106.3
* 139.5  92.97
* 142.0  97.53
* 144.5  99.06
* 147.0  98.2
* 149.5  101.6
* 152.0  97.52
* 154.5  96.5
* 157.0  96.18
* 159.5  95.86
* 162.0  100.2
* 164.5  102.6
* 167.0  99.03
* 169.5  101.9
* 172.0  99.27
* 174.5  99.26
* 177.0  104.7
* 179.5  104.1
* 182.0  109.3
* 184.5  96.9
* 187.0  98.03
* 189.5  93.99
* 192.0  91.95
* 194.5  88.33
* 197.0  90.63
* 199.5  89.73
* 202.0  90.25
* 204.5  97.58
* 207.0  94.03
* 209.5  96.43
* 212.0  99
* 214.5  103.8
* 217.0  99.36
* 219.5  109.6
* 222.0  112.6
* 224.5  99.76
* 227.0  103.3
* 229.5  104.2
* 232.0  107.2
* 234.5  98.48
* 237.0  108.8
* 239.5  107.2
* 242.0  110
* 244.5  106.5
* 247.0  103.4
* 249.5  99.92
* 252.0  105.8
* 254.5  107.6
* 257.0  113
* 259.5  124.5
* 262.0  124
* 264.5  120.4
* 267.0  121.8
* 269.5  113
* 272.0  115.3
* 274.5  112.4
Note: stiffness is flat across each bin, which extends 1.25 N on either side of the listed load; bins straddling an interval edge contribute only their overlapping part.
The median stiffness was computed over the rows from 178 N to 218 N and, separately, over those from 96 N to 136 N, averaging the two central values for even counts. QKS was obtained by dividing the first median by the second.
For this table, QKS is 1.12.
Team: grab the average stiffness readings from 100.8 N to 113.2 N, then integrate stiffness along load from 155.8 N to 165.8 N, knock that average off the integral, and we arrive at 900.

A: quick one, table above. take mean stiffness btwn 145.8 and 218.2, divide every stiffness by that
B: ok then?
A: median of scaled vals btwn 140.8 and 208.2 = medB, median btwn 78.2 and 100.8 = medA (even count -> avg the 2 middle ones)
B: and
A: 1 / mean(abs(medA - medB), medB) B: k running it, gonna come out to 1.51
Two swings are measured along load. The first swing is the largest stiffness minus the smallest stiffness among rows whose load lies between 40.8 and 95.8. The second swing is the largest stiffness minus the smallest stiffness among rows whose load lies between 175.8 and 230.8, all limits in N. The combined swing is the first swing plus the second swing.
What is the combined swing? 46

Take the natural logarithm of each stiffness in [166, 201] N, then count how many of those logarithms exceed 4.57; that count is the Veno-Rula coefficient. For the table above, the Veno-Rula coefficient 9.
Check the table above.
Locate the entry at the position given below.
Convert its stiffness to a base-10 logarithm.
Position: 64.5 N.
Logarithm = 1.86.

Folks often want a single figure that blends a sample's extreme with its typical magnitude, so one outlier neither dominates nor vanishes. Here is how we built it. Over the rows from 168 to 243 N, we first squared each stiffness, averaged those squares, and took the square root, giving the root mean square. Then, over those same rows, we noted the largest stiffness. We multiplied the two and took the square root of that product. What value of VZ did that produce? 106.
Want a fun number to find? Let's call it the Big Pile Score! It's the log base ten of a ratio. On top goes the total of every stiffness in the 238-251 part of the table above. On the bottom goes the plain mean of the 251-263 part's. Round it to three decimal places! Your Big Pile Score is 0.661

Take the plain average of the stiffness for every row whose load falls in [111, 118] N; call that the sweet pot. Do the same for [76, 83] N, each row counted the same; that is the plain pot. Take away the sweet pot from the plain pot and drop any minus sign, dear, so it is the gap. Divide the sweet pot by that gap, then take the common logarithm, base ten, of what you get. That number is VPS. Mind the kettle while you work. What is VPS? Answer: 0.70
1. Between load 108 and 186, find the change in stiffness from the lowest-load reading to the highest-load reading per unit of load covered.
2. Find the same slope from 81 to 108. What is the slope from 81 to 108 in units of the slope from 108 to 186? 10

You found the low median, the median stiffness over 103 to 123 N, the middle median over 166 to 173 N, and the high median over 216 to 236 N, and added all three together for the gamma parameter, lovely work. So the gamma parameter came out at 288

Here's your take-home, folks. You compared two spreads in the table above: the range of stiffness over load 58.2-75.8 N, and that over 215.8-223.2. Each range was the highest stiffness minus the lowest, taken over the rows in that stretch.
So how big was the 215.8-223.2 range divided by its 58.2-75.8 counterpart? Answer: 1.9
